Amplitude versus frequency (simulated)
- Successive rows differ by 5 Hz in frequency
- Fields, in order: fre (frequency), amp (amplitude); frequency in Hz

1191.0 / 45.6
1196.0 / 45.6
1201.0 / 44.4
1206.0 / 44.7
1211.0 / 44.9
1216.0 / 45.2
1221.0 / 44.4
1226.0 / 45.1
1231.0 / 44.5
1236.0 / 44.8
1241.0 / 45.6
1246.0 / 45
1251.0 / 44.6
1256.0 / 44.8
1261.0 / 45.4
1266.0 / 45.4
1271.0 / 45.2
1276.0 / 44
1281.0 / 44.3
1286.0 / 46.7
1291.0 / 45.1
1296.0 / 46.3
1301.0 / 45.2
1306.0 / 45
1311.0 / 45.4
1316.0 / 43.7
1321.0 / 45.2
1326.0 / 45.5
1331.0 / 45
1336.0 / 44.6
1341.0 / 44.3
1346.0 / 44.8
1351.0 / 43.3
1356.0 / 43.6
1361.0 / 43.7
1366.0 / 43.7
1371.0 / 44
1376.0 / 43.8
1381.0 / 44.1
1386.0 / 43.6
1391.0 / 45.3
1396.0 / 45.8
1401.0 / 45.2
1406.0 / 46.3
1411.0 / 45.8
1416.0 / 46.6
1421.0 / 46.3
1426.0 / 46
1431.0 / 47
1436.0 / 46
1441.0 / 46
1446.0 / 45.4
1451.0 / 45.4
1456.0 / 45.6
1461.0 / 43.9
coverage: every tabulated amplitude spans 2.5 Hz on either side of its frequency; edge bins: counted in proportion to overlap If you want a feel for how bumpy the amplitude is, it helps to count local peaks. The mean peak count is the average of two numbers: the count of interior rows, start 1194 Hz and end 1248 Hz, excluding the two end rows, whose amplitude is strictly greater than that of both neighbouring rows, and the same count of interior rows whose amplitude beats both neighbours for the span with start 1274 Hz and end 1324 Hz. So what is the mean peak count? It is 3.0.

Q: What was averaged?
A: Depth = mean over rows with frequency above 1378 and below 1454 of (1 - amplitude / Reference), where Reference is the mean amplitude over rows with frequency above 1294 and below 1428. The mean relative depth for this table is -0.017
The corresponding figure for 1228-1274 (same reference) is -0.003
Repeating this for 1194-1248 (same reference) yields -0.001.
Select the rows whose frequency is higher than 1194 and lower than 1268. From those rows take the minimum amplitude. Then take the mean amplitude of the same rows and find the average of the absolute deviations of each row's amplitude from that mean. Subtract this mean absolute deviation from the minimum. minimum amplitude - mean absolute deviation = 44.1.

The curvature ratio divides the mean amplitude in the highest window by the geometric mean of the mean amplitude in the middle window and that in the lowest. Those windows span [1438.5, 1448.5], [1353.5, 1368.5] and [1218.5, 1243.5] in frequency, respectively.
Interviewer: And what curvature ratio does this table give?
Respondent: 1.03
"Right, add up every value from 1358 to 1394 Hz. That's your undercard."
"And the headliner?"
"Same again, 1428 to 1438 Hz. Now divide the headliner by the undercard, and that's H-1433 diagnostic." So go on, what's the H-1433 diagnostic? 0.30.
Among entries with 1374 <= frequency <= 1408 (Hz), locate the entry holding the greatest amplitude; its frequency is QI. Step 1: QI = 1406.0 Hz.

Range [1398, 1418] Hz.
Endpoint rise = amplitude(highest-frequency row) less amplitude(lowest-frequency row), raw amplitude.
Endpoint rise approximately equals 1.4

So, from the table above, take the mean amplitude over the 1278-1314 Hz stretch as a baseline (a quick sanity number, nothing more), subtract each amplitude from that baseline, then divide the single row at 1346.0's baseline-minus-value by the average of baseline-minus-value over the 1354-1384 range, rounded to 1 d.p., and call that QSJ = 0.4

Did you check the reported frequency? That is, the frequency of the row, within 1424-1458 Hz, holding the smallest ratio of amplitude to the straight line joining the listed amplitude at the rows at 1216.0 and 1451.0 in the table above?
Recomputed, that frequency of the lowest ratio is 1451.0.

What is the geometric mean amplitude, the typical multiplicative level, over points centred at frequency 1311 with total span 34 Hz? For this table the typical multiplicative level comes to 45.2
